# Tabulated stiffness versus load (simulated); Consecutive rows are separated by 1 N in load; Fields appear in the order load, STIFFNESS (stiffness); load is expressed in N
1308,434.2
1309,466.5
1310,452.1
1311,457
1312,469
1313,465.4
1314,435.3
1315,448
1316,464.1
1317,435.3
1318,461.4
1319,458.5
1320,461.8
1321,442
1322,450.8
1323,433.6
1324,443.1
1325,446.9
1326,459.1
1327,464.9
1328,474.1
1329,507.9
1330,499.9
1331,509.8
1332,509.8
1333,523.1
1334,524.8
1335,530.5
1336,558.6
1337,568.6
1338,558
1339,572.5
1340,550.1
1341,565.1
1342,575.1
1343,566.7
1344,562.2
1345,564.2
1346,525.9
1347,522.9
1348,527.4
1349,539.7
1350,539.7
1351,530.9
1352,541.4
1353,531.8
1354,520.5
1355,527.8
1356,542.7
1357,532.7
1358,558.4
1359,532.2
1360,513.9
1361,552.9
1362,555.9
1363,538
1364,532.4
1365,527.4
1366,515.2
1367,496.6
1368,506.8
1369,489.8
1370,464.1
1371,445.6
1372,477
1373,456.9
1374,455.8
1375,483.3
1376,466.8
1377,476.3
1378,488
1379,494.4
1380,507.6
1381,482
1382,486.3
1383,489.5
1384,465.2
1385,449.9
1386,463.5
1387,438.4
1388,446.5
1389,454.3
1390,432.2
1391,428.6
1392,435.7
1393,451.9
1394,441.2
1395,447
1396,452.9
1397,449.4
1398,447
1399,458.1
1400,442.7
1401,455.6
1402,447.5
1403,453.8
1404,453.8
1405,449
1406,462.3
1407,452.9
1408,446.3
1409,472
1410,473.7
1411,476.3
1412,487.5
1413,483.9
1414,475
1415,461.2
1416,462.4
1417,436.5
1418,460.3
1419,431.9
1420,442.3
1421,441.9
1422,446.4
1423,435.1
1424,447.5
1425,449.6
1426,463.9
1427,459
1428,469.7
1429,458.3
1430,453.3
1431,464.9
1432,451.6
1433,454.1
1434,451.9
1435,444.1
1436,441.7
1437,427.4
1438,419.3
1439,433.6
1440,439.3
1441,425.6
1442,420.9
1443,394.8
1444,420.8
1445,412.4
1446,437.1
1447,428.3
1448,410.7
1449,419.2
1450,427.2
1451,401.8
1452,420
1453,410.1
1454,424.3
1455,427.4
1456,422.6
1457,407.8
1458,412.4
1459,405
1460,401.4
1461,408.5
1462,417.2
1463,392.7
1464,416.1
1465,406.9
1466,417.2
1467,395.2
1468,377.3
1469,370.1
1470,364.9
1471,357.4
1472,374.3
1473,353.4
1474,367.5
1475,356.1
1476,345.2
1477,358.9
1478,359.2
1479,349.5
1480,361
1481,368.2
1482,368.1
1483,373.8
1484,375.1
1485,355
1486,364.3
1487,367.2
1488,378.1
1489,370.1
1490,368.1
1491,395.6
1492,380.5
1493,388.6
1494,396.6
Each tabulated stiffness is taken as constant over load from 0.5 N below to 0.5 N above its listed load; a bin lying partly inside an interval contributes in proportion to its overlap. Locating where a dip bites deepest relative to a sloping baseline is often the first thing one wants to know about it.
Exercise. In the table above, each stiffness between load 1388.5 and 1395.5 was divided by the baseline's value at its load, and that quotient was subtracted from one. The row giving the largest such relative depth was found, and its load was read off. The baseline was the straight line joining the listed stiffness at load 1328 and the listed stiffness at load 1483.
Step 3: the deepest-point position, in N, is 1391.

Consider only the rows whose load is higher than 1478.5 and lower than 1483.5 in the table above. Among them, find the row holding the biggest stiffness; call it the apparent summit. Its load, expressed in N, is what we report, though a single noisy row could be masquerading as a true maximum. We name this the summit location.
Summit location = 1483 N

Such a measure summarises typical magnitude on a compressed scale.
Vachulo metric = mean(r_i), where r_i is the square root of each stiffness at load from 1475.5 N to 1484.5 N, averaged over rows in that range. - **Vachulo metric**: 19.0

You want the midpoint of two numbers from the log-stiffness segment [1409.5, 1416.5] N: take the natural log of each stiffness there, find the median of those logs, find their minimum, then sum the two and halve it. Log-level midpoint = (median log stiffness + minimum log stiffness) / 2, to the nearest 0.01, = 6.15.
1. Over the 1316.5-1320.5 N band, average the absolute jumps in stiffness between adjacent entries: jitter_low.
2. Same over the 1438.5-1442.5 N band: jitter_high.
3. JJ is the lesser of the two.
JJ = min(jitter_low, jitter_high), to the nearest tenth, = 8.0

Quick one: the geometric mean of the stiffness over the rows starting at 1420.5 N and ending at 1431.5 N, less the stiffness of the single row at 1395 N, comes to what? 6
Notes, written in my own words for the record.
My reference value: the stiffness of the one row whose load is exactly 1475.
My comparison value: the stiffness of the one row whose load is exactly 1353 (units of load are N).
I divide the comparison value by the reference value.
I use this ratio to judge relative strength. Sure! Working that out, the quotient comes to 1.5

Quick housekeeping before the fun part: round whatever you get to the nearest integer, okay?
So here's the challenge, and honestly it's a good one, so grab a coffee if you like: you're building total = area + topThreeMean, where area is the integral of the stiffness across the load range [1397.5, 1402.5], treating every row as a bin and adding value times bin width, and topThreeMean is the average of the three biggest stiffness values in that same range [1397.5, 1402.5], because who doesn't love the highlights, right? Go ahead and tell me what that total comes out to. 2705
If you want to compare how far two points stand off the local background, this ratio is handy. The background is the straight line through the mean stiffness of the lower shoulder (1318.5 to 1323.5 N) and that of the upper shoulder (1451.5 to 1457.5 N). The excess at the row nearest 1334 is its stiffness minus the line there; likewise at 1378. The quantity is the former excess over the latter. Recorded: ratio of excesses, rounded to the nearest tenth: 1.5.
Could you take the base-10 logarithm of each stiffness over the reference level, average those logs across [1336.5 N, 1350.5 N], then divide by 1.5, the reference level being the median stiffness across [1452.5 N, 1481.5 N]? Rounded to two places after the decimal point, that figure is 0.10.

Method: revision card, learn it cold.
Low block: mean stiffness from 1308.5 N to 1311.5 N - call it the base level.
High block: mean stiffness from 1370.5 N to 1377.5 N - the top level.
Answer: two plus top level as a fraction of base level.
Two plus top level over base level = 3.02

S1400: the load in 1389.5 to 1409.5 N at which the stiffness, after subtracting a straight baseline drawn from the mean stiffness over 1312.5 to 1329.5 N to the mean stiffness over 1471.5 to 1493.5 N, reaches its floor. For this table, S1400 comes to 1391 N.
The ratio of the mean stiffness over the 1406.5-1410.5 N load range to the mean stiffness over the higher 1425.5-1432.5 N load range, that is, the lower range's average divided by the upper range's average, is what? 1.00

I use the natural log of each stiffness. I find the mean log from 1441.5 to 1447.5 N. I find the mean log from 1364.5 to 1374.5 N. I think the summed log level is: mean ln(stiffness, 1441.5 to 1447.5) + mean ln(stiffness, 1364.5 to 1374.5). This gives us 12.2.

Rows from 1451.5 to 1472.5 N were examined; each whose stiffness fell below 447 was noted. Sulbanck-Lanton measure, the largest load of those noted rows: 1472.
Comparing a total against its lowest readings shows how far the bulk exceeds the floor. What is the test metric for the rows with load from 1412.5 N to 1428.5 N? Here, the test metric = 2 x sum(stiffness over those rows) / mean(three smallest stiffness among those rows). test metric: 33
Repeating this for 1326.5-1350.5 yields 54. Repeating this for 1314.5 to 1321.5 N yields 14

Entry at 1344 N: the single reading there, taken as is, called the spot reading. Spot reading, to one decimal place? 562.2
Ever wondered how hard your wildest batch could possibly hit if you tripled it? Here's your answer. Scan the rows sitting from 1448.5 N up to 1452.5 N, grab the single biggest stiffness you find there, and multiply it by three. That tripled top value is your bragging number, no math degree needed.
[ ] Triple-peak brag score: 1282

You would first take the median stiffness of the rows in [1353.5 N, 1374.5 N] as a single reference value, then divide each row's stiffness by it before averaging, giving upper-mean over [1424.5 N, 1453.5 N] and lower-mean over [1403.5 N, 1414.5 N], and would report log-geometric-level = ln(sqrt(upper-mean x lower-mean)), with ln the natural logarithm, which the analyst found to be -0.14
